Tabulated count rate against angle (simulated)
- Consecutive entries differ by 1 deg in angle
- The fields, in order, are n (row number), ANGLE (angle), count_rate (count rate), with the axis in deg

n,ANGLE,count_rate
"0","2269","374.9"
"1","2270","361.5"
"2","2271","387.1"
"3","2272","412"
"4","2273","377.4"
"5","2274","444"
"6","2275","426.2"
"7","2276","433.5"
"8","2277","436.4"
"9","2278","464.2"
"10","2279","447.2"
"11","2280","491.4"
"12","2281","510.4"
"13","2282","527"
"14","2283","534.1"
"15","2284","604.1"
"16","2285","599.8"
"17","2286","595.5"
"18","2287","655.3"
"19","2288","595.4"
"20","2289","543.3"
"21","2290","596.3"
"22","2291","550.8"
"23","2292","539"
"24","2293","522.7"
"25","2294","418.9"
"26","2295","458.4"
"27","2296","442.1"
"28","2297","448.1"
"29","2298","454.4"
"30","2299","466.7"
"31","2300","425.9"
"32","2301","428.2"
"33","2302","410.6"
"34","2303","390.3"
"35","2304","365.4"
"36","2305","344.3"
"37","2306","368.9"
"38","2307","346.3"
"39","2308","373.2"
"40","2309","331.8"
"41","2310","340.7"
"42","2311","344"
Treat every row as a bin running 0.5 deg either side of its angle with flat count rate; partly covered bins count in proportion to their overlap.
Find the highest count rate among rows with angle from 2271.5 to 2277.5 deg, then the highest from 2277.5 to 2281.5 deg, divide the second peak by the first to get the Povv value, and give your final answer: 1.15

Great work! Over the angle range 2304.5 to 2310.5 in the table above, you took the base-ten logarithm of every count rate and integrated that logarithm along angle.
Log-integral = 15.3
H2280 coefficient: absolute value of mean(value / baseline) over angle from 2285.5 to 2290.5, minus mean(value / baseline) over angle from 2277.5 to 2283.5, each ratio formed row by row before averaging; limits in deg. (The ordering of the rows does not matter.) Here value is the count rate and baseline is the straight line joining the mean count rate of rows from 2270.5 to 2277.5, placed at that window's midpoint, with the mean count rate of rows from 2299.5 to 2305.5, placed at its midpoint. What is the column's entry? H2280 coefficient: 0.27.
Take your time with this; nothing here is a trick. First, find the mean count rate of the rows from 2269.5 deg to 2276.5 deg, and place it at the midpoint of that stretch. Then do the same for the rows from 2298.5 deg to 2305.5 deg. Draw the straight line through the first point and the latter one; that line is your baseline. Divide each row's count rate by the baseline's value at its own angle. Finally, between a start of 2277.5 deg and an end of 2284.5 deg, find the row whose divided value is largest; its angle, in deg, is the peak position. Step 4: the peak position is 2284 deg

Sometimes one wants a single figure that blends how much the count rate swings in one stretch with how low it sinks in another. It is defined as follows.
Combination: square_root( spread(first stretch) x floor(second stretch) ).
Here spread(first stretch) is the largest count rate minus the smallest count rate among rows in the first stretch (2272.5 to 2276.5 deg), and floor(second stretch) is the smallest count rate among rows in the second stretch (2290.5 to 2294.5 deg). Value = 167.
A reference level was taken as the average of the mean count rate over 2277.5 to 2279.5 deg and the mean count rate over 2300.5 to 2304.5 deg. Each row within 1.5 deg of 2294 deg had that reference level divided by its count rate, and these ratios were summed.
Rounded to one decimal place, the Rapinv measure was 2.8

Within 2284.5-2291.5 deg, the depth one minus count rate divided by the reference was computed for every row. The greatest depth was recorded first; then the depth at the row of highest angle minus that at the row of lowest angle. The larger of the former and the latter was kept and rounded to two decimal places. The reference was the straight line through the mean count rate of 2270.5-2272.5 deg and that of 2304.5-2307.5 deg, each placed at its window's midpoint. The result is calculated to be 0.10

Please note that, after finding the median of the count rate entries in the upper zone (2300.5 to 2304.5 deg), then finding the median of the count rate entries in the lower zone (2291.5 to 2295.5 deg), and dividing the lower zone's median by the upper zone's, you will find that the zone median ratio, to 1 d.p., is 1.2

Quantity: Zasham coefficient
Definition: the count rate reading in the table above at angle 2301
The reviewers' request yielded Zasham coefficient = 428.2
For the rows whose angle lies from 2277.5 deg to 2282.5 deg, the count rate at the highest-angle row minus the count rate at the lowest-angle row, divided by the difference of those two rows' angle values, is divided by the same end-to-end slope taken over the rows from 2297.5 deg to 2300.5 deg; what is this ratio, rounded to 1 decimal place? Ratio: -1.1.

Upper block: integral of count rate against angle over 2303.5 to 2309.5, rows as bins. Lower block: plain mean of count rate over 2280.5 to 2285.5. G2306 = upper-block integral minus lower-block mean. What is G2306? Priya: 1575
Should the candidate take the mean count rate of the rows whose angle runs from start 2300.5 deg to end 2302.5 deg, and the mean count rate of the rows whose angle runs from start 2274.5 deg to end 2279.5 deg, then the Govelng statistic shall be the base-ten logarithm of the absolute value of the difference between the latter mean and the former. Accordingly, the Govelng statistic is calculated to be 1.3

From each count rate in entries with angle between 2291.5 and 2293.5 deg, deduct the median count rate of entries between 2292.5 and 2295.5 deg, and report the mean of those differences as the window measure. 72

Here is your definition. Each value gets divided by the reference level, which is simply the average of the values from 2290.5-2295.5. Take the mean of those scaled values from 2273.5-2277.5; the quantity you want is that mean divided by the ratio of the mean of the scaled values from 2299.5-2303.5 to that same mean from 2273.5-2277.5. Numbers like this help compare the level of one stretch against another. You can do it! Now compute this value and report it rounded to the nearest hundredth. 0.92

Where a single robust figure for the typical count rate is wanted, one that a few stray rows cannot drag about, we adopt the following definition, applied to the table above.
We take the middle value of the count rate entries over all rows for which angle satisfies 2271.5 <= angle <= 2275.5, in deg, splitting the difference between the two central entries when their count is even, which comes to 419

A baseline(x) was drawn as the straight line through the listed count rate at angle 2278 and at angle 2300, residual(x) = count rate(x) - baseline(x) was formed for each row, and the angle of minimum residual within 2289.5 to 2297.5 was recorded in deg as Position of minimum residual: 2294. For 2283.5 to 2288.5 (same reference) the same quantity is 2286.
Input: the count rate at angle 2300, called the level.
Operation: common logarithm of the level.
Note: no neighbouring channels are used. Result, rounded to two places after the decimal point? 2.63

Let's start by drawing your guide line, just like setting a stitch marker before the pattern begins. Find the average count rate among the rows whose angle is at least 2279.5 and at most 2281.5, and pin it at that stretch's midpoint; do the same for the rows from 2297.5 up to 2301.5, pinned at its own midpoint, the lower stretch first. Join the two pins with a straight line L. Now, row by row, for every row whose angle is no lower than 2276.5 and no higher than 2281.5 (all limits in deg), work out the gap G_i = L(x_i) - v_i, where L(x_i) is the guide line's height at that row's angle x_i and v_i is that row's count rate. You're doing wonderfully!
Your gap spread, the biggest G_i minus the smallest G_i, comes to 86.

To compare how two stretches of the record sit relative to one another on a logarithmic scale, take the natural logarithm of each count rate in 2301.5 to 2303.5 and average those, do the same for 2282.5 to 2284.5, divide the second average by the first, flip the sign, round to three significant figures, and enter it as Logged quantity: -1.06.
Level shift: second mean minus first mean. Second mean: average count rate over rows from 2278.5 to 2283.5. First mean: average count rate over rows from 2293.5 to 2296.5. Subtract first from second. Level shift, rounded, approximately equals 62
